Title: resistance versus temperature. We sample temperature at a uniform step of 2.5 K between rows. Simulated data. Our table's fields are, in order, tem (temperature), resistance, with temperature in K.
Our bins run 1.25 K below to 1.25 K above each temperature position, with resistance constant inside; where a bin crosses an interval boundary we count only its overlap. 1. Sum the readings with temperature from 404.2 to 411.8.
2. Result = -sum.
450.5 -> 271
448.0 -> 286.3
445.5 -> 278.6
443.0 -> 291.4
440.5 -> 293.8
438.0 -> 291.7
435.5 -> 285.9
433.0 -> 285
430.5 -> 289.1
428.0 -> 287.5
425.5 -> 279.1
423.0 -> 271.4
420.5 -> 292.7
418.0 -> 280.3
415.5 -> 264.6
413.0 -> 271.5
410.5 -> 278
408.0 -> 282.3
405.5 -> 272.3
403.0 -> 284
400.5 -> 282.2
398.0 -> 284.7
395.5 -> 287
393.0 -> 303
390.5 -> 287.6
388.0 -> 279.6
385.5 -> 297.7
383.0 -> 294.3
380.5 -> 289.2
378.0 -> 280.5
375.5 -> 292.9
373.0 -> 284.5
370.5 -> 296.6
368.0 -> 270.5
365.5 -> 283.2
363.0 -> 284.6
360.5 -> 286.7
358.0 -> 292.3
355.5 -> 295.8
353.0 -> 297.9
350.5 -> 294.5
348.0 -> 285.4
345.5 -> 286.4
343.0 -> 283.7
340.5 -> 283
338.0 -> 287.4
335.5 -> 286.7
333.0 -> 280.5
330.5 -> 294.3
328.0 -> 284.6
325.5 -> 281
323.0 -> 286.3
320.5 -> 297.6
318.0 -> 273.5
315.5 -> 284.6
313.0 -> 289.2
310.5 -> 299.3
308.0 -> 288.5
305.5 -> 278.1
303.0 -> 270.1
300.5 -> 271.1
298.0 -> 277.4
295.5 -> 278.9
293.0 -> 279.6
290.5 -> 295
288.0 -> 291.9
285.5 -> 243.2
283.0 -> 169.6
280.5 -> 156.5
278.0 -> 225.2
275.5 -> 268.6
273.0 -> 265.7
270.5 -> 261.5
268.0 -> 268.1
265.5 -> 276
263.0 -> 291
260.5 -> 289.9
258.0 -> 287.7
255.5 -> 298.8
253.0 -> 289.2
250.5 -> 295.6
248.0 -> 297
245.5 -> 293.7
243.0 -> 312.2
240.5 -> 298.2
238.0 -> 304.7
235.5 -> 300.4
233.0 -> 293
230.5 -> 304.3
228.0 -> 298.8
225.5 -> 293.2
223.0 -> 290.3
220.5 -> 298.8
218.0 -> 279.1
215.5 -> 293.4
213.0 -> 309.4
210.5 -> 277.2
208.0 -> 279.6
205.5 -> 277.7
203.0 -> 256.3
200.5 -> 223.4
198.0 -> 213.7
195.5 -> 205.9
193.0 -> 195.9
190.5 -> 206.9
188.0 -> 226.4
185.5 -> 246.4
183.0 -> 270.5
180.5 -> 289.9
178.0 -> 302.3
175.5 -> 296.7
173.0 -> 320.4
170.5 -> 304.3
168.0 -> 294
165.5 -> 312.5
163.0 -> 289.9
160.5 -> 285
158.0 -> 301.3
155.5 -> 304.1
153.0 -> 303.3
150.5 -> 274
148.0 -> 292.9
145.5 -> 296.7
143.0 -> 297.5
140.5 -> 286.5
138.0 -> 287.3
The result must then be -833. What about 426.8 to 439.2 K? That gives -1439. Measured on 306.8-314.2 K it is -877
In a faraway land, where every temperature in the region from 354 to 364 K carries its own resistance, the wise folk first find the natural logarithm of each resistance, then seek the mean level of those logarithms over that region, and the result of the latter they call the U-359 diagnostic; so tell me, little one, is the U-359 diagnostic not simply 5.67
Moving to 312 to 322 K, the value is 5.66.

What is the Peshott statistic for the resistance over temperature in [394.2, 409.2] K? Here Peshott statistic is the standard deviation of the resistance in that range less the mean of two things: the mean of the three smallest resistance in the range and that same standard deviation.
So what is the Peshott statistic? -137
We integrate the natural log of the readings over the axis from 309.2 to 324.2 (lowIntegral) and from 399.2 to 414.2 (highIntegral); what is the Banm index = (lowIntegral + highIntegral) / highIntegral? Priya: 2.01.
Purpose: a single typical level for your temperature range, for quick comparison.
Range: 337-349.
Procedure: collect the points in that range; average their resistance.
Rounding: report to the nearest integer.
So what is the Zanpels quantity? 285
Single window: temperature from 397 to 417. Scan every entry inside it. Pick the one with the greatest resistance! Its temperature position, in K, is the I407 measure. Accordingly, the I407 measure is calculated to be 398.0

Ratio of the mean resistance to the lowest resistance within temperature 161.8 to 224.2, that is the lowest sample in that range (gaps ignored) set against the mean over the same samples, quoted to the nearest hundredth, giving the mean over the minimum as 1.38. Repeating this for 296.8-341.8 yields 1.05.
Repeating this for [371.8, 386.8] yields 1.03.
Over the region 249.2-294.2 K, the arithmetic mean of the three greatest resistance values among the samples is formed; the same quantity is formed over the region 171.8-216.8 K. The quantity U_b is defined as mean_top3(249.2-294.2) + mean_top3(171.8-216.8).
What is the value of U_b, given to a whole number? 607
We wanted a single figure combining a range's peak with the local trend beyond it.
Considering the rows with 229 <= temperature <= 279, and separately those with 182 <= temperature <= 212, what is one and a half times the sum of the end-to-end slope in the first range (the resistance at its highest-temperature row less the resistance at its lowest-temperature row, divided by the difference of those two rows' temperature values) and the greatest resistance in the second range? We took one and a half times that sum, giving 417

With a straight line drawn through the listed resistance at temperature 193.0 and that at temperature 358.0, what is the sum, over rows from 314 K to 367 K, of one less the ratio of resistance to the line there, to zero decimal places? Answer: 0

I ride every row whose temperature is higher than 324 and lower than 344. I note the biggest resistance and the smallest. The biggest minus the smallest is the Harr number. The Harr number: 14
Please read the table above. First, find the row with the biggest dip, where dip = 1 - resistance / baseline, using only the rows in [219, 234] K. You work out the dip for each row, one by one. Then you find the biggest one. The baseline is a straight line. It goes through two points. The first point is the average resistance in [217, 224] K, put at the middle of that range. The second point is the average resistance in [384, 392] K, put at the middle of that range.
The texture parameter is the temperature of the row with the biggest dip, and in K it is 223.0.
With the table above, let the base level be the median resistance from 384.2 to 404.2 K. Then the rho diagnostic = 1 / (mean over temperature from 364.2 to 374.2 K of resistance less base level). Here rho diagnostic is -0.47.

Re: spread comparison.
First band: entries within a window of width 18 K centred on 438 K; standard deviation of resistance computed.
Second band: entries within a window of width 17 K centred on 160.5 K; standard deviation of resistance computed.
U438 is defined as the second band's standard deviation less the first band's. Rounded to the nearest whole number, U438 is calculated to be 4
